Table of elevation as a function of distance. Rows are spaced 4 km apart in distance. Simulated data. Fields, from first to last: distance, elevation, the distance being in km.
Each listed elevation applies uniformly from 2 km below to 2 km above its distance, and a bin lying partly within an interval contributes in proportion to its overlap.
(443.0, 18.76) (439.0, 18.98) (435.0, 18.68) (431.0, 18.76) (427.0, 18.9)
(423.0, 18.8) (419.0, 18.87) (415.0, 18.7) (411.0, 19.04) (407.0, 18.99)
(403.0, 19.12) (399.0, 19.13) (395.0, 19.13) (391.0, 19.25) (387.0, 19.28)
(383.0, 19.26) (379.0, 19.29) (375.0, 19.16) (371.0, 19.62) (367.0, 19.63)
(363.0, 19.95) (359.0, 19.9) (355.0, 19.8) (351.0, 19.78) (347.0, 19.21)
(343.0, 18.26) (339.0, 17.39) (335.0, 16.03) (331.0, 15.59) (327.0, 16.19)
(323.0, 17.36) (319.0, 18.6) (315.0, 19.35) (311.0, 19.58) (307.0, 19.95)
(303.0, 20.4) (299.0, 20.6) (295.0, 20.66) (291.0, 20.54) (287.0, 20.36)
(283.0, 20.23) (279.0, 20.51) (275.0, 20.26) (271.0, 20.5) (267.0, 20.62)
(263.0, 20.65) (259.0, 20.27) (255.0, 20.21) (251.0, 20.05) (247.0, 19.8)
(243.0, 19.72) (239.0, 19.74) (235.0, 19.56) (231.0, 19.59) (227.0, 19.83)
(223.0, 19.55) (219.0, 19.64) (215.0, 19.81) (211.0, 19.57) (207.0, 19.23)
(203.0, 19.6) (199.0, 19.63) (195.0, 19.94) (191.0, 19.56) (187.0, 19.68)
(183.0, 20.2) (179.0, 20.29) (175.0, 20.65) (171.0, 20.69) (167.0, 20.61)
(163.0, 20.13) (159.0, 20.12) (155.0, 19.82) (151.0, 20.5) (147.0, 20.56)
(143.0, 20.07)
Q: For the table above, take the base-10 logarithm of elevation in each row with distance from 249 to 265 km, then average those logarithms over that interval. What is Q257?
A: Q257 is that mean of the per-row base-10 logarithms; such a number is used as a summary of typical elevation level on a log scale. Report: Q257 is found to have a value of 1.31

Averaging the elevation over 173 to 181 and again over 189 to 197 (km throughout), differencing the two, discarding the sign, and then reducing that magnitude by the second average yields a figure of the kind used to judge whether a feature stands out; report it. -19.0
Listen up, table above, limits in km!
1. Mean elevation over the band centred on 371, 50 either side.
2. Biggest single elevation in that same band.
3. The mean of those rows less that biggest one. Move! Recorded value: -1.2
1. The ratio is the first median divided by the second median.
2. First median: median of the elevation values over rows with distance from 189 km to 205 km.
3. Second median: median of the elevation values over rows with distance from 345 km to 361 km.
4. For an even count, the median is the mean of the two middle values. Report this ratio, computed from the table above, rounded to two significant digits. 0.99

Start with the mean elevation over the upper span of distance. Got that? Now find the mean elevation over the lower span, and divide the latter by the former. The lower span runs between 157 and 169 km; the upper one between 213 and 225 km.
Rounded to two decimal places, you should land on 1.03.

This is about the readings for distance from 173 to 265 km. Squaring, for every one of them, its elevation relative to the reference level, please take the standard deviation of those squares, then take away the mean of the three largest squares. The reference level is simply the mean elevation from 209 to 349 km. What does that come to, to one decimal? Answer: -0.8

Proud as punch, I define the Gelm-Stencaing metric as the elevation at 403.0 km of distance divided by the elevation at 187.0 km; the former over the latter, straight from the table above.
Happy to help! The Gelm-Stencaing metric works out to 0.97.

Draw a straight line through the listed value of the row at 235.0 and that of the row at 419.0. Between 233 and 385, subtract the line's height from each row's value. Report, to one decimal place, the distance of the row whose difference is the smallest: 331.0 km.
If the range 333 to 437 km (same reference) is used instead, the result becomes 335.0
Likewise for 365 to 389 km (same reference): 375.0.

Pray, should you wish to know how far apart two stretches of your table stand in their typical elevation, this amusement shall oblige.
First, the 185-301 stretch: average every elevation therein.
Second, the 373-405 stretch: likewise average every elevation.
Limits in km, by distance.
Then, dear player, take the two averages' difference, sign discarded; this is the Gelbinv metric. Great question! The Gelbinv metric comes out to 0.79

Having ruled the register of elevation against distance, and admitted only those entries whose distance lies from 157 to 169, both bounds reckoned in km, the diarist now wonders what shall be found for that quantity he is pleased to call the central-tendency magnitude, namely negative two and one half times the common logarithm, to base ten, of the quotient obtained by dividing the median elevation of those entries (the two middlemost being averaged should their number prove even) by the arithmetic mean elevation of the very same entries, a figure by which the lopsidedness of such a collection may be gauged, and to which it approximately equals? 0.008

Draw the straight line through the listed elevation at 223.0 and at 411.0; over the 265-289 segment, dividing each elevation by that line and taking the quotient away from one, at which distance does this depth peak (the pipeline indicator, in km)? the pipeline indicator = 283.0 km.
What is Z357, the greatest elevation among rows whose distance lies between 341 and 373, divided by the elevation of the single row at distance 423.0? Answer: 1.061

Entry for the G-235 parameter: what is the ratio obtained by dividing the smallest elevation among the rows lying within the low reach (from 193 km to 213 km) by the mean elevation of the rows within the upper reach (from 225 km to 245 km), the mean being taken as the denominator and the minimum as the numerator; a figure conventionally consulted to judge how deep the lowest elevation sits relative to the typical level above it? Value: 0.977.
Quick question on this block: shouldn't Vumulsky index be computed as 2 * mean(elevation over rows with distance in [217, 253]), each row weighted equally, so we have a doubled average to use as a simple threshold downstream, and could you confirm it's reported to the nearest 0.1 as 39.4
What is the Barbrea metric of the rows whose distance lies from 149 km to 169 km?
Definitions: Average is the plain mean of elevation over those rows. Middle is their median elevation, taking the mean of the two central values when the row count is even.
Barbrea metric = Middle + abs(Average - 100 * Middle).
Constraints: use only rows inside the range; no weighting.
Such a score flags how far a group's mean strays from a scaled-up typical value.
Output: 2013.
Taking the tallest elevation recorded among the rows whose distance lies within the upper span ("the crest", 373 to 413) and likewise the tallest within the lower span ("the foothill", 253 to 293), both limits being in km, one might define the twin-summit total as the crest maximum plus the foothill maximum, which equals 39.9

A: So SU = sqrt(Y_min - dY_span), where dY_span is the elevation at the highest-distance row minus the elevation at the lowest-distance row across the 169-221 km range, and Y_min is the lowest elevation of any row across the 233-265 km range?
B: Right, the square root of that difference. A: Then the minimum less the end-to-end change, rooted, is 4.54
